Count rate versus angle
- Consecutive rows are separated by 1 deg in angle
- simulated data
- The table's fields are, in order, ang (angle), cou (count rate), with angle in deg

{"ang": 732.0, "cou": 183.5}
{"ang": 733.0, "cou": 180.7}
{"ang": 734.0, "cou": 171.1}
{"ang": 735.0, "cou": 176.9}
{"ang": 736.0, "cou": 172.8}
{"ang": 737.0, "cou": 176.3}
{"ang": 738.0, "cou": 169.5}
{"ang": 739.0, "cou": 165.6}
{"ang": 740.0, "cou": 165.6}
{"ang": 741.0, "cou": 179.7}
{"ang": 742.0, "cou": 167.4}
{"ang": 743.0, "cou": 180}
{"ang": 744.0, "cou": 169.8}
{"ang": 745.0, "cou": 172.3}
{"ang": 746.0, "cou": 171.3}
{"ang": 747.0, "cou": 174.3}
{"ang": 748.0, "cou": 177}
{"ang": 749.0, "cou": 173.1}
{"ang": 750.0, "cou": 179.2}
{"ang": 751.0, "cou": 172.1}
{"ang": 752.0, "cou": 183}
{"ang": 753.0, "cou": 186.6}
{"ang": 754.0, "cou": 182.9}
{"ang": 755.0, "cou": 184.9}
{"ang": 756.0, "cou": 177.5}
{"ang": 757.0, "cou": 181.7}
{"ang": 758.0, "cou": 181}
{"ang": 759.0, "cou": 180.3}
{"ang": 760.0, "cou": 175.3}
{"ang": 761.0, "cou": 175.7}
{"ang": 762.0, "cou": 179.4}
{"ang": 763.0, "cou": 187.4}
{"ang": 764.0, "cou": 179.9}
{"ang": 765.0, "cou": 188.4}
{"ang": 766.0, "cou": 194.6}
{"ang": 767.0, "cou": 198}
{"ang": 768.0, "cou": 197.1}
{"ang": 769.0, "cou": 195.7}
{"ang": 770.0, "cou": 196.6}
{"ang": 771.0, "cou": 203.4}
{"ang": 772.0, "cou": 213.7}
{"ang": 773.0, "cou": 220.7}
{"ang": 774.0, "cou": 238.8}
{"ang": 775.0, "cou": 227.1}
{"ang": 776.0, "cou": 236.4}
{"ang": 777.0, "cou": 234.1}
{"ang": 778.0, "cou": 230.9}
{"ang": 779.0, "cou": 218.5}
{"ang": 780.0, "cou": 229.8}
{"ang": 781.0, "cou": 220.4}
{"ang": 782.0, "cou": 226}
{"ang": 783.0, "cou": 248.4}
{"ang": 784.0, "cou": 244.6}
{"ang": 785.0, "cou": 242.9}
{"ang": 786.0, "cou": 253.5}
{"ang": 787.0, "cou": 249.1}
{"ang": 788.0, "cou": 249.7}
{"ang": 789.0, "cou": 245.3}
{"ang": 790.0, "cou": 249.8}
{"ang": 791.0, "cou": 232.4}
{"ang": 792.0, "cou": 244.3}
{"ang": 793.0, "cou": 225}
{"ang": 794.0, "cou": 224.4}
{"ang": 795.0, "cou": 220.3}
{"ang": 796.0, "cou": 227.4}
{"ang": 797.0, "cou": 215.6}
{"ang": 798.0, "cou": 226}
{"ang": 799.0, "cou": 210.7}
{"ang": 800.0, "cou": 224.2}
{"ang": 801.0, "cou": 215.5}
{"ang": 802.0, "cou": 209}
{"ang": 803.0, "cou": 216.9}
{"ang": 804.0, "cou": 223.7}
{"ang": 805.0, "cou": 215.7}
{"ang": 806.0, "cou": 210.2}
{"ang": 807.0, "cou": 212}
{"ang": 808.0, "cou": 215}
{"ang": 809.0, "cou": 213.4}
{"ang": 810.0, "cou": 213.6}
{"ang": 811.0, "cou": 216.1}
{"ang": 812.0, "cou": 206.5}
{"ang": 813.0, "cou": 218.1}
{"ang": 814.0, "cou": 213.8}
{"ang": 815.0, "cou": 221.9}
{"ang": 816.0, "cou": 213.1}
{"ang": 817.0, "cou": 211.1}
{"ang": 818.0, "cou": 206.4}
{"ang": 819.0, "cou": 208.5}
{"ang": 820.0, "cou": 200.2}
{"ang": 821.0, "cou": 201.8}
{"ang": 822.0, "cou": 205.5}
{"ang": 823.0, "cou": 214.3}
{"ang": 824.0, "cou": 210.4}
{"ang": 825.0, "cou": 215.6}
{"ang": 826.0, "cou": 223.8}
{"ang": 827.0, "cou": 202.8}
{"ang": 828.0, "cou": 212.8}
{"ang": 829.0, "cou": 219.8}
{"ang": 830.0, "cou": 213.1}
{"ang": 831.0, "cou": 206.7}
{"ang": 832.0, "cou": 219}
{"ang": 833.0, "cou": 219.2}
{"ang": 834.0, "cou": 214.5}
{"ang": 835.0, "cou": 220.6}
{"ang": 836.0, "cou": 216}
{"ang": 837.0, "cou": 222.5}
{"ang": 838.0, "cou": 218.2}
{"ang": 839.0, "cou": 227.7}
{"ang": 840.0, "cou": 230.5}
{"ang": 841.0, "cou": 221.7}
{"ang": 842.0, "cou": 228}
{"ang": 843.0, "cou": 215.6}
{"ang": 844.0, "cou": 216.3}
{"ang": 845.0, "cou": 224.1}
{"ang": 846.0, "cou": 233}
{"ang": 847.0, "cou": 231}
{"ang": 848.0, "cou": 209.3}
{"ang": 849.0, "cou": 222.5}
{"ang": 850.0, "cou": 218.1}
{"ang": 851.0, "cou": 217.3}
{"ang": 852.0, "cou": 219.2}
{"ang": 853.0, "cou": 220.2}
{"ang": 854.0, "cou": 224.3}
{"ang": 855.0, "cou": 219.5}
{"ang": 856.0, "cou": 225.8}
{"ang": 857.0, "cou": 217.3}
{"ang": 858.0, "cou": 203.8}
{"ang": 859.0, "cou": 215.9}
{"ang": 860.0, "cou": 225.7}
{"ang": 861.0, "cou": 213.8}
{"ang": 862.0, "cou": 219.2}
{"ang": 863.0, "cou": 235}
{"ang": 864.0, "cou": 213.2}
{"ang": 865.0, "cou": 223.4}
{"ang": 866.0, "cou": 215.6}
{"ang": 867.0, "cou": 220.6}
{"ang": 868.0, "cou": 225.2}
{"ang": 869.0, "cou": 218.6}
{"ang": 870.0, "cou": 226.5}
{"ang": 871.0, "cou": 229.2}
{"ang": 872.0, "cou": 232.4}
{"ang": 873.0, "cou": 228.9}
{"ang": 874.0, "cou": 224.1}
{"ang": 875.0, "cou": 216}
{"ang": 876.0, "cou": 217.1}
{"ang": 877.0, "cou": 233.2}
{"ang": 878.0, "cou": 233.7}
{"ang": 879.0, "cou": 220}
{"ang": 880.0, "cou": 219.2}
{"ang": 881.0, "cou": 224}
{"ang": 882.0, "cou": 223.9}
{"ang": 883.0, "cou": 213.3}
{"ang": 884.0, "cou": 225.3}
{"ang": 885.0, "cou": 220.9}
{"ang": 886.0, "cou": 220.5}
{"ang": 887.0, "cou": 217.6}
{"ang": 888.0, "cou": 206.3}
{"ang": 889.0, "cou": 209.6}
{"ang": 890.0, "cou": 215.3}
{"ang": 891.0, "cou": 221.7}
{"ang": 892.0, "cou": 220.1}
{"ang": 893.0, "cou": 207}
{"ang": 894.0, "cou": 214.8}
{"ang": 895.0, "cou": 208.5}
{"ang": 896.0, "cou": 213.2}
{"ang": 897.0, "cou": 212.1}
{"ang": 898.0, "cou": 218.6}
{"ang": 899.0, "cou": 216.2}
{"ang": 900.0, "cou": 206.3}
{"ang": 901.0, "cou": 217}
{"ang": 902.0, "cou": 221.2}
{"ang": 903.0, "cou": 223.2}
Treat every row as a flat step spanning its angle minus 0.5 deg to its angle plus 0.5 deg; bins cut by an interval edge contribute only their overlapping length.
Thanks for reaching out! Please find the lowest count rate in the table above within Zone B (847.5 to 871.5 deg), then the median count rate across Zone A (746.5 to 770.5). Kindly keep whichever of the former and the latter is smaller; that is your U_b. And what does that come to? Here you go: 181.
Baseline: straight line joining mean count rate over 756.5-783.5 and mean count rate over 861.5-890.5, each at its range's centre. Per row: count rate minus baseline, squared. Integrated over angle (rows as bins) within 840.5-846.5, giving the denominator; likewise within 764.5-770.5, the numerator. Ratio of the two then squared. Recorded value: 2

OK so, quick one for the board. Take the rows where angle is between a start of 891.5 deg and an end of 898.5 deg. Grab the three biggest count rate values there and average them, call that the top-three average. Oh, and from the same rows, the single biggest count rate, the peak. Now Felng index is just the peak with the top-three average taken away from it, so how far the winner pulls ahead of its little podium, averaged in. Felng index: 2.3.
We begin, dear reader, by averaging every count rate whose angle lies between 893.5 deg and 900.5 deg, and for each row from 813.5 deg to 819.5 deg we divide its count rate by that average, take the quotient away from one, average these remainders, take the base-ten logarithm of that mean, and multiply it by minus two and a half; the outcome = 6.97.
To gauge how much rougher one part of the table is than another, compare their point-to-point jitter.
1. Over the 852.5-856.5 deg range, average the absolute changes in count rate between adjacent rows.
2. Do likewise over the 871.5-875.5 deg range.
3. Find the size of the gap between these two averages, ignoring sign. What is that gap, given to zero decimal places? 0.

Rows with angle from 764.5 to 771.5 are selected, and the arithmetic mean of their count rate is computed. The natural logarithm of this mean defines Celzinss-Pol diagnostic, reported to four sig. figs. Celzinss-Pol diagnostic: 5.279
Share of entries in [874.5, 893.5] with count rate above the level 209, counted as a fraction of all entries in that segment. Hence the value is 0.89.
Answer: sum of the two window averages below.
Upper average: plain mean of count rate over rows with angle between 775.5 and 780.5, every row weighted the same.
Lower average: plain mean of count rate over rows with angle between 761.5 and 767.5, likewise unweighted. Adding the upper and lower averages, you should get 418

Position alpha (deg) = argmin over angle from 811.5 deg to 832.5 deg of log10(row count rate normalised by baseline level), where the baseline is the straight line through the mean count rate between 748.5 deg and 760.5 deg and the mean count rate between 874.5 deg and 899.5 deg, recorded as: 820.0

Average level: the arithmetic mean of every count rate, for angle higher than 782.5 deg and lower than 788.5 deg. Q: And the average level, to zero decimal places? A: 248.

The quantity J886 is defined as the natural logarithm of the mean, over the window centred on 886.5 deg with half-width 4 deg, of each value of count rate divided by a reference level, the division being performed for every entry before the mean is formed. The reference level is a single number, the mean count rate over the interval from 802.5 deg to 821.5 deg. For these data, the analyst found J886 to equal 0.017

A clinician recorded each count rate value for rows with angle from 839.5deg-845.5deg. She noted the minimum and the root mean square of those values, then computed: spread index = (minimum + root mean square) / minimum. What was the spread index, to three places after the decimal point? 2.033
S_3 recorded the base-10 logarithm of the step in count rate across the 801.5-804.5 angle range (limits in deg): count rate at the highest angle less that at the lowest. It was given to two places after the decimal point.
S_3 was 1.17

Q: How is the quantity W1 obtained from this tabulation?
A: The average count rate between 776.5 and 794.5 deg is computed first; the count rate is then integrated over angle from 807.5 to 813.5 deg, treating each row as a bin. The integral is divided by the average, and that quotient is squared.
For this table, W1 29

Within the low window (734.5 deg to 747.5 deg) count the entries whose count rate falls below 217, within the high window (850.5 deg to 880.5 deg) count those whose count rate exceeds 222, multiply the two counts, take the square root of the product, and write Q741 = 13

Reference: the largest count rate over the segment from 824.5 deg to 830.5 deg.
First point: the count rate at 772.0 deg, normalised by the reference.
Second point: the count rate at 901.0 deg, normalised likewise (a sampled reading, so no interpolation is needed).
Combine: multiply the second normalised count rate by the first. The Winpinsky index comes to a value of 0.93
